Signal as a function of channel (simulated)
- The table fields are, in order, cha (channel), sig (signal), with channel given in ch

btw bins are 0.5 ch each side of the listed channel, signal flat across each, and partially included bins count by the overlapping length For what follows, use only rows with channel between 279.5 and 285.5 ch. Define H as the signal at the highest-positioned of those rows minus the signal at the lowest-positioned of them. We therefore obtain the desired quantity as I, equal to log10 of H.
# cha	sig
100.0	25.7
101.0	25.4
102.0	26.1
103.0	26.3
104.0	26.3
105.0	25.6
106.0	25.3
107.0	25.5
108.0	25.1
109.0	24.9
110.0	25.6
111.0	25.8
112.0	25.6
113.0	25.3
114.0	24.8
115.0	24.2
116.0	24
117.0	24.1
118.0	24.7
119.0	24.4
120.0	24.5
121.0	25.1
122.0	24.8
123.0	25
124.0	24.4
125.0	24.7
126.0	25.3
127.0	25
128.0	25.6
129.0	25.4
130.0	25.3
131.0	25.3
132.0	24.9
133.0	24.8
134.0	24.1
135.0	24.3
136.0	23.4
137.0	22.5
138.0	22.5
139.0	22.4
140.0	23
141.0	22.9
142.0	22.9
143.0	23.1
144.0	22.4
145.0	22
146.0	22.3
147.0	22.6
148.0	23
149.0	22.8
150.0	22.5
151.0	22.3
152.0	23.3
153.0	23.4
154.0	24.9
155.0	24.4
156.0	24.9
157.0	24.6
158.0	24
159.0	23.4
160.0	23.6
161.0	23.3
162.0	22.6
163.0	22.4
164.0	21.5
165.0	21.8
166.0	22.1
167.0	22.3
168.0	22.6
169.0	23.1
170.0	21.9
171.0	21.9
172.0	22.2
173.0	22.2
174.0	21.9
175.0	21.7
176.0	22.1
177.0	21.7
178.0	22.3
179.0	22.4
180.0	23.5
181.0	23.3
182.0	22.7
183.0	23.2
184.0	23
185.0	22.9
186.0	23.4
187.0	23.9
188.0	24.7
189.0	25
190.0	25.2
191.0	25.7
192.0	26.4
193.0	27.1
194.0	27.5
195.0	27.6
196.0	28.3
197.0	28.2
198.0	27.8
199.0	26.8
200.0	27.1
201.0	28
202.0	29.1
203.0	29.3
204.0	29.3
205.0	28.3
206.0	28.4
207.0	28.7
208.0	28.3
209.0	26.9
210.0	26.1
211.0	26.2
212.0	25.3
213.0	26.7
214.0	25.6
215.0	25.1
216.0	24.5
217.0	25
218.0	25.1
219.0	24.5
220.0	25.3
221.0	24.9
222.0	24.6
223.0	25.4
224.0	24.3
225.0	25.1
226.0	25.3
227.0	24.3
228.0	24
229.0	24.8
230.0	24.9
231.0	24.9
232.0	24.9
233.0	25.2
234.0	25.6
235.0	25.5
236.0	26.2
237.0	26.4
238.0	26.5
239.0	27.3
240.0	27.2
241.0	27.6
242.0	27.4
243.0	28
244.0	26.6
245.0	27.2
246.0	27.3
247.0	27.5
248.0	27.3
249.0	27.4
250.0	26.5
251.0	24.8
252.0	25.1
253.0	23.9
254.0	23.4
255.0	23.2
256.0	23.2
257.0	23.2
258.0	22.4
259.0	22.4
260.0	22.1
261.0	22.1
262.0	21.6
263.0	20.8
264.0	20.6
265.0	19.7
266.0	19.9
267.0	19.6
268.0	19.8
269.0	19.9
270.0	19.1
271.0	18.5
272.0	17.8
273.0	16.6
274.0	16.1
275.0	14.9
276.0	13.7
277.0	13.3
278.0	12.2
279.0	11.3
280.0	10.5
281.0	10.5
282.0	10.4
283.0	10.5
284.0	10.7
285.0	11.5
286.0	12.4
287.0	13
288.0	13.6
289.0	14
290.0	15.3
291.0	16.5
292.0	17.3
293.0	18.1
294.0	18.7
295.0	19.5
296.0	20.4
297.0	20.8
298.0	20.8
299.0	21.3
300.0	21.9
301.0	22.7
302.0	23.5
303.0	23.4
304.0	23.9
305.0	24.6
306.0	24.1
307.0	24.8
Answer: 0.0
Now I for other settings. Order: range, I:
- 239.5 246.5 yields -1.0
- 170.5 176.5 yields -0.7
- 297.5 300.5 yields 0.0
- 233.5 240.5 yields 0.2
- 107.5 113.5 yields -0.7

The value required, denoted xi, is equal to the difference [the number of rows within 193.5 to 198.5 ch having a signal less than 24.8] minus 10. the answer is -10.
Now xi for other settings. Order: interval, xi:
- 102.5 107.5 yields -10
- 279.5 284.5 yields -5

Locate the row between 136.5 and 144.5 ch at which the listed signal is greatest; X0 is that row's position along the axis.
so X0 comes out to 143.0 ch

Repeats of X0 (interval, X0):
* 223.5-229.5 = 226.0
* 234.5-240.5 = 239.0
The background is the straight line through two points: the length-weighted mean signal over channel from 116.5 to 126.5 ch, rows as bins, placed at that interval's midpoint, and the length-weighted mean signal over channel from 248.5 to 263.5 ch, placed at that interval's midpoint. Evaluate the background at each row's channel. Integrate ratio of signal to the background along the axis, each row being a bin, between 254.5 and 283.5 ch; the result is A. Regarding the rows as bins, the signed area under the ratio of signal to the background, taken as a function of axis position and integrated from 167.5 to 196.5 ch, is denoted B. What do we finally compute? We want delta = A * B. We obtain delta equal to 630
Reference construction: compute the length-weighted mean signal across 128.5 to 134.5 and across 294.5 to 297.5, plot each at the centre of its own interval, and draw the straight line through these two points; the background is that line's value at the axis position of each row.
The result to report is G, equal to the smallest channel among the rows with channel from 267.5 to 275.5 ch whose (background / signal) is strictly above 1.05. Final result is 268.0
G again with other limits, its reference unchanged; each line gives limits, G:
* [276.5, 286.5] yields 277.0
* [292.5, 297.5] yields 293.0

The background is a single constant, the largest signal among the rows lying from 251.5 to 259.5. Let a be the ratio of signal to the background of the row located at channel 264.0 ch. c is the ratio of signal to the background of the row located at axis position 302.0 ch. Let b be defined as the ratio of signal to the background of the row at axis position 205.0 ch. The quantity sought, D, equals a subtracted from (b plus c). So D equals 1.24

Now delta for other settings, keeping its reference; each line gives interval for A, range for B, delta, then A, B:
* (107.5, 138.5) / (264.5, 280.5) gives 349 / 31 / 11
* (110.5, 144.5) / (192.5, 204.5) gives 470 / 34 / 14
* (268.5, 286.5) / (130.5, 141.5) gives 114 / 11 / 11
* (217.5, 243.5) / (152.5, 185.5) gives 872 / 28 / 31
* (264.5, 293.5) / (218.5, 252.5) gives 698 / 19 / 37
